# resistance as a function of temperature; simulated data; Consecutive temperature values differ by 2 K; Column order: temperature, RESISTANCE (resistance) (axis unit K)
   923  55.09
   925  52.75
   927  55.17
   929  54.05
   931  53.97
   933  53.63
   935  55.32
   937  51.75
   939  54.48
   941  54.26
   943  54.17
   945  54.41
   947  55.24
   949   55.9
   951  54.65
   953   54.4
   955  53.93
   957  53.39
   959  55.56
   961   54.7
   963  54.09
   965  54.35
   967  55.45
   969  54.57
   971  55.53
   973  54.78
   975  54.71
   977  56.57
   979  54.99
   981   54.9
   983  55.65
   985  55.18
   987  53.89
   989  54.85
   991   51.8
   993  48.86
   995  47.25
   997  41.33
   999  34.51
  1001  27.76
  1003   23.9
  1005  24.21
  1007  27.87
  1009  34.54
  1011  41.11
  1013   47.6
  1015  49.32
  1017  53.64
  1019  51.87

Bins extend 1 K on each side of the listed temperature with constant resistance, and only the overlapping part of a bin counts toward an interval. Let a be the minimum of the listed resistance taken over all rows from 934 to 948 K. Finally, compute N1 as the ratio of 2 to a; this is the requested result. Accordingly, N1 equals 0.0386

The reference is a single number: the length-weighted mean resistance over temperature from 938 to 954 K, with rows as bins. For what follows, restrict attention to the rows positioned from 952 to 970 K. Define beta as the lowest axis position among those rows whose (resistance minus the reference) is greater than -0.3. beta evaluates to 953 K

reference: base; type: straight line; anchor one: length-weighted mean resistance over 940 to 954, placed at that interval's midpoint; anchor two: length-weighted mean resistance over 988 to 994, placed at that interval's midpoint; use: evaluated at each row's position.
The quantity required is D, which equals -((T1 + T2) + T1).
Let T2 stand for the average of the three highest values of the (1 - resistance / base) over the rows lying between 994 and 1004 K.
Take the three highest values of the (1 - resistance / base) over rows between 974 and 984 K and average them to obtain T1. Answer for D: -0.4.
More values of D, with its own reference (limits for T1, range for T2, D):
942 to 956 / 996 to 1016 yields -0.5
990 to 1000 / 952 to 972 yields -0.4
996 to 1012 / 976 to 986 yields -1.0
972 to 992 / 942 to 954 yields 0.0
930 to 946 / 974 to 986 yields 0.0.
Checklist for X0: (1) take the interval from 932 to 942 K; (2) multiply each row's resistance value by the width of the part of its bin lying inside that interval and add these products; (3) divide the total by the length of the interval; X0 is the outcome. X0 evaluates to 53.9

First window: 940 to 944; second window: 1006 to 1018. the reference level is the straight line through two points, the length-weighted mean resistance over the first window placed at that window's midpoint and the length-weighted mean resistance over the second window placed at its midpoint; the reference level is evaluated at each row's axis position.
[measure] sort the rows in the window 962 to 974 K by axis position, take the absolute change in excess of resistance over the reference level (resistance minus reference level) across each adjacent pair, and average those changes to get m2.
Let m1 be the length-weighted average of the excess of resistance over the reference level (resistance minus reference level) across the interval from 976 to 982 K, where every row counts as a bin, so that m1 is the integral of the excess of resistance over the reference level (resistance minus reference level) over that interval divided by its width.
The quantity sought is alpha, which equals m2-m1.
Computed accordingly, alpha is -7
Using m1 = 8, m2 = 0.9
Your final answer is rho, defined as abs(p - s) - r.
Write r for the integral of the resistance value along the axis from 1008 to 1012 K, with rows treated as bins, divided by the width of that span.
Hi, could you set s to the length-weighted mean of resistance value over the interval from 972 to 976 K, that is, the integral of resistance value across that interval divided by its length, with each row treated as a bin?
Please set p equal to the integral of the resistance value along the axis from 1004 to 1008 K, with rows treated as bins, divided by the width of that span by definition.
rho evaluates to -9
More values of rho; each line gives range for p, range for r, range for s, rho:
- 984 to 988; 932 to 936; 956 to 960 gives -54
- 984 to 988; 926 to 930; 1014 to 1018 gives -52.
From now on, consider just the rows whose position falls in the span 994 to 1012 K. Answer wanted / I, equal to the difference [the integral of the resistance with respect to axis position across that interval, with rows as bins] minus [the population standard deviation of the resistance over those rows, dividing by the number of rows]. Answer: 597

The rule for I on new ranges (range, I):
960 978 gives 989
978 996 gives 952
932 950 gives 977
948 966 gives 981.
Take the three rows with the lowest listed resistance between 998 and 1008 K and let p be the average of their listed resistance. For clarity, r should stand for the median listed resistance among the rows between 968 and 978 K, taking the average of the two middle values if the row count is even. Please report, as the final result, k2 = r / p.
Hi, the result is 2.2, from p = 25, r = 54.8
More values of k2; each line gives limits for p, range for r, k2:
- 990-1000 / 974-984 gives 1.3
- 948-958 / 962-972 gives 1.0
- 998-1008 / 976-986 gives 2.2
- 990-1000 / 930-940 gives 1.3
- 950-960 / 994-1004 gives 0.6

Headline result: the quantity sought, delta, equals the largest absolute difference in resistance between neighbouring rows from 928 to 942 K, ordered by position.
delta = 3.6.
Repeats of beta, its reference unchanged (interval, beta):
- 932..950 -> 935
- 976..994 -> 977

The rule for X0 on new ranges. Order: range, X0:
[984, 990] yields 54.6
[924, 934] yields 53.9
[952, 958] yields 53.9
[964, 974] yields 54.9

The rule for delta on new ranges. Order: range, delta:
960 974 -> 1.1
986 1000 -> 6.8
